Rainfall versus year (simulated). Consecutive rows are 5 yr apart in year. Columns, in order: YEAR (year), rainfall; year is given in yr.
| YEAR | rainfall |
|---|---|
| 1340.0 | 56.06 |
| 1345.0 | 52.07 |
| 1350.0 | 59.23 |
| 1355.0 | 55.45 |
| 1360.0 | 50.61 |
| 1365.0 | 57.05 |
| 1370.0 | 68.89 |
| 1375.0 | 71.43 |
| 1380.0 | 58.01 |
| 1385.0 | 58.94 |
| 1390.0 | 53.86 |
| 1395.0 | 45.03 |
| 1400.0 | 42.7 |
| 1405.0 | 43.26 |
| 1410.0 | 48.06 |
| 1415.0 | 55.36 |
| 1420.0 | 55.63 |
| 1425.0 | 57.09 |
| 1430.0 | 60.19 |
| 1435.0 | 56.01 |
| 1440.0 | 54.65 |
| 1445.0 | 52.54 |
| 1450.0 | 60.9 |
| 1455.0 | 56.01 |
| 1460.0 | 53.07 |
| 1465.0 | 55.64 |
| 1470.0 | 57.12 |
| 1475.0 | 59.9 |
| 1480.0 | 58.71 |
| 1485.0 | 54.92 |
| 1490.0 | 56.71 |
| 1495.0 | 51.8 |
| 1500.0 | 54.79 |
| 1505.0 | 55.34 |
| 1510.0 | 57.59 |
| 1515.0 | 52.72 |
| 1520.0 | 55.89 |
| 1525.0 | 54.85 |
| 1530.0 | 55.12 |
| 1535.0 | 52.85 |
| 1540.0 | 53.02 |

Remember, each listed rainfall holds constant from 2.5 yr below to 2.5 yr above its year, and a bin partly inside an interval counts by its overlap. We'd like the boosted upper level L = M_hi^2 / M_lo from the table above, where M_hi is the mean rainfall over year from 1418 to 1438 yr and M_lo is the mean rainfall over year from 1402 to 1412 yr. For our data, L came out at 72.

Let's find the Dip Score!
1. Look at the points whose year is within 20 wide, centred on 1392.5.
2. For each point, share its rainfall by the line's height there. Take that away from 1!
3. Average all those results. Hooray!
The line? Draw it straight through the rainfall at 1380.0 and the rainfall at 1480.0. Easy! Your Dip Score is 0.14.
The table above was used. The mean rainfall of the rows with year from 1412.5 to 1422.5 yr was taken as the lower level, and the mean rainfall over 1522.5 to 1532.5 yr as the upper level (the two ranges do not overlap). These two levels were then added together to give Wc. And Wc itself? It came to 110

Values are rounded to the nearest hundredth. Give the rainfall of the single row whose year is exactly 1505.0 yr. 55.34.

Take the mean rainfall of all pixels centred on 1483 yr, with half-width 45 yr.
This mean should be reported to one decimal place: 55.7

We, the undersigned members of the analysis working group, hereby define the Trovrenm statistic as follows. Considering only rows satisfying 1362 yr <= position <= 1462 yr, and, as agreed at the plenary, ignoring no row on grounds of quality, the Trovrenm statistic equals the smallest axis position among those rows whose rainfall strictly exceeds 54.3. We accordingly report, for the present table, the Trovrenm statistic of 1365.0 yr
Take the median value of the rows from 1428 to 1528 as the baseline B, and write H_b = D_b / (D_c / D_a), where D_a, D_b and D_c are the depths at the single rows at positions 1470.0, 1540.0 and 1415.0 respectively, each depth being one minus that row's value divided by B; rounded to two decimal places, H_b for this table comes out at -0.16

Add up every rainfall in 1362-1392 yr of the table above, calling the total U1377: 368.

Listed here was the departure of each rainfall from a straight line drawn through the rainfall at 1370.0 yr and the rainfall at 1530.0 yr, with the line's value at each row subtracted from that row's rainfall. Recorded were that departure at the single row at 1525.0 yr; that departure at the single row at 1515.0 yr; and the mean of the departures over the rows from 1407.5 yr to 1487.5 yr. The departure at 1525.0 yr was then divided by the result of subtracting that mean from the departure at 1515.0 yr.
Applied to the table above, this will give -0.28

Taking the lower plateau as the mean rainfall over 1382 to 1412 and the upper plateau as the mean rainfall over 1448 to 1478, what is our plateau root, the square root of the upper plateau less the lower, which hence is 2.9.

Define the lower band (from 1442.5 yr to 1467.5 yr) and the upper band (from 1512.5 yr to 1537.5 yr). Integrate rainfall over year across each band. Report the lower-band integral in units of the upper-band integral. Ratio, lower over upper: 1.02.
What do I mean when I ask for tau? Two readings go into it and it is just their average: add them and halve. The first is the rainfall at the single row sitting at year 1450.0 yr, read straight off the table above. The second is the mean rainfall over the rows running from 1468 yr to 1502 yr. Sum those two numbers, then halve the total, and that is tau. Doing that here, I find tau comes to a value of 58.6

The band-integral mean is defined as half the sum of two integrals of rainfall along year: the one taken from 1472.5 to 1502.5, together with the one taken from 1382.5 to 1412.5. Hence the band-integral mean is 1572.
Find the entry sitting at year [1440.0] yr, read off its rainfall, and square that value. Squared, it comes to 2987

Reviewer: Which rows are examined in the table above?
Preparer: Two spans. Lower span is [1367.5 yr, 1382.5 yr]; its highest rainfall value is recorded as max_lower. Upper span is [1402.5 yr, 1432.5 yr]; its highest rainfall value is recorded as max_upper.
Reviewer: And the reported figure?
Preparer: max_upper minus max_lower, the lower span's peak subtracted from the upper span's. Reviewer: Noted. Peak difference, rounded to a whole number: -11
